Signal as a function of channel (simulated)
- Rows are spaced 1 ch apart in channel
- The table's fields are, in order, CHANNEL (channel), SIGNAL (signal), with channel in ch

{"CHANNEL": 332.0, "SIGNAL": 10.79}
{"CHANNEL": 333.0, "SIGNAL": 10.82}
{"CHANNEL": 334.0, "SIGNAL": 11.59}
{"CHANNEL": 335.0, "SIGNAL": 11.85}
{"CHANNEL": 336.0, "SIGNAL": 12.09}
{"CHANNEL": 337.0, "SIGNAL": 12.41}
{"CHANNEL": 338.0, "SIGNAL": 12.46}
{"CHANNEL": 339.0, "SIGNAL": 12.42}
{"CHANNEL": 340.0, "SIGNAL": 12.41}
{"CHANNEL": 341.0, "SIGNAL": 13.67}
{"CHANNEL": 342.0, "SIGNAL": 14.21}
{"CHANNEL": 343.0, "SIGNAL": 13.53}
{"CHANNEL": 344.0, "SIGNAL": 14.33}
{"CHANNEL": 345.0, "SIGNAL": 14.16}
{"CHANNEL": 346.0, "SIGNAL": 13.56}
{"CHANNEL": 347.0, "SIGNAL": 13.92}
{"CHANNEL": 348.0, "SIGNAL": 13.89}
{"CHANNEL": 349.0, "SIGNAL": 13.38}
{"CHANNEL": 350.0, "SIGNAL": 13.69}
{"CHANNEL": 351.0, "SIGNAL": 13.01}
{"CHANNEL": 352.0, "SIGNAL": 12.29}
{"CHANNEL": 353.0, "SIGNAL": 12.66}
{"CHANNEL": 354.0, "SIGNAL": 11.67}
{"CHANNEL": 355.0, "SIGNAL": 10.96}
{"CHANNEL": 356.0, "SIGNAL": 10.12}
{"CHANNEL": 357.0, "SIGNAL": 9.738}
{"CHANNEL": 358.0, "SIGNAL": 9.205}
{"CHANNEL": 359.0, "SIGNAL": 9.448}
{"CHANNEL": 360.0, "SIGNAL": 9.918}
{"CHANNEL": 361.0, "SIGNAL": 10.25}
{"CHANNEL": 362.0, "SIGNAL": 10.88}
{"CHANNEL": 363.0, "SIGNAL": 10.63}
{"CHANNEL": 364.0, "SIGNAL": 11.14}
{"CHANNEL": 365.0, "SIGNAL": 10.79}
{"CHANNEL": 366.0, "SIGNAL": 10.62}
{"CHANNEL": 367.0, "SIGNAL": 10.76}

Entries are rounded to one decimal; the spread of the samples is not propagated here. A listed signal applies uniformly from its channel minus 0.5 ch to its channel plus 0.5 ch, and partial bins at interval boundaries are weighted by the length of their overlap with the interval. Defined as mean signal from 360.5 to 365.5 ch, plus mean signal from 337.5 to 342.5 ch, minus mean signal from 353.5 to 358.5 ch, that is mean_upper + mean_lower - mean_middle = 13.4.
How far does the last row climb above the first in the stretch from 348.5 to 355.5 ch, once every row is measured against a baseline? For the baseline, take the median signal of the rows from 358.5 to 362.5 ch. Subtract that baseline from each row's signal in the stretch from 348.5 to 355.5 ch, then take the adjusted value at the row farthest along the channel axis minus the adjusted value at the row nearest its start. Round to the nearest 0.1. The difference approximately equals -2.4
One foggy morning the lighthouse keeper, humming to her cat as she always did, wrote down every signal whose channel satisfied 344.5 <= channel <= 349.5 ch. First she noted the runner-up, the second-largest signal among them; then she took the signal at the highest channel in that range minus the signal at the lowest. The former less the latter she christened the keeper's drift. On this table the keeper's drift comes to 15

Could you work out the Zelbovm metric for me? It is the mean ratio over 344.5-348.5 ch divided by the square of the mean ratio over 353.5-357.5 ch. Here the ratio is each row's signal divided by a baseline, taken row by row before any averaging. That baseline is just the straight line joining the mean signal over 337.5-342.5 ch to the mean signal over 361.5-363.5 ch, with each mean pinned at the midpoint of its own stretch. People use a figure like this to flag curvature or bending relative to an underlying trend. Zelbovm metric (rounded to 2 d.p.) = 1.31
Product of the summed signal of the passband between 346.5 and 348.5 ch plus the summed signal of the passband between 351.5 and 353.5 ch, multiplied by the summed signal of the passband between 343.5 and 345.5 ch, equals 1503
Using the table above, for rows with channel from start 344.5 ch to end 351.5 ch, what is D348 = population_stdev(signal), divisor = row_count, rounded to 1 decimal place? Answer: 0.4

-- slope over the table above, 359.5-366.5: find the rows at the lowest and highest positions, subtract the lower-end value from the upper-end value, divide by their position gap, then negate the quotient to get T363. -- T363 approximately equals -0.12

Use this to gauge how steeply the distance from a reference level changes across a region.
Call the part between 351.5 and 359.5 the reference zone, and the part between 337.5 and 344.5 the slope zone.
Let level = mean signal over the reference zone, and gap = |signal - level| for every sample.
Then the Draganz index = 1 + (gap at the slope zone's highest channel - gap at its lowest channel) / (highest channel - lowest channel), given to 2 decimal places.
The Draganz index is 1.31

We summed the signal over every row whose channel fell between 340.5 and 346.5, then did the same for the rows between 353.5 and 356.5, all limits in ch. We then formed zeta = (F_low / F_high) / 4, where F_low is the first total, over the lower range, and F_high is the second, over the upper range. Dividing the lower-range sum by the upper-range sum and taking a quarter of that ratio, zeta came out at 0.6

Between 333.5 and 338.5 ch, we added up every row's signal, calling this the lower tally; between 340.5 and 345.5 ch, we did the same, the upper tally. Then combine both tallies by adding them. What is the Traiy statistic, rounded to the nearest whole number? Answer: 130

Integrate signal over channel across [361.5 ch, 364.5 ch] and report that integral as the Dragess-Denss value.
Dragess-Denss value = 33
